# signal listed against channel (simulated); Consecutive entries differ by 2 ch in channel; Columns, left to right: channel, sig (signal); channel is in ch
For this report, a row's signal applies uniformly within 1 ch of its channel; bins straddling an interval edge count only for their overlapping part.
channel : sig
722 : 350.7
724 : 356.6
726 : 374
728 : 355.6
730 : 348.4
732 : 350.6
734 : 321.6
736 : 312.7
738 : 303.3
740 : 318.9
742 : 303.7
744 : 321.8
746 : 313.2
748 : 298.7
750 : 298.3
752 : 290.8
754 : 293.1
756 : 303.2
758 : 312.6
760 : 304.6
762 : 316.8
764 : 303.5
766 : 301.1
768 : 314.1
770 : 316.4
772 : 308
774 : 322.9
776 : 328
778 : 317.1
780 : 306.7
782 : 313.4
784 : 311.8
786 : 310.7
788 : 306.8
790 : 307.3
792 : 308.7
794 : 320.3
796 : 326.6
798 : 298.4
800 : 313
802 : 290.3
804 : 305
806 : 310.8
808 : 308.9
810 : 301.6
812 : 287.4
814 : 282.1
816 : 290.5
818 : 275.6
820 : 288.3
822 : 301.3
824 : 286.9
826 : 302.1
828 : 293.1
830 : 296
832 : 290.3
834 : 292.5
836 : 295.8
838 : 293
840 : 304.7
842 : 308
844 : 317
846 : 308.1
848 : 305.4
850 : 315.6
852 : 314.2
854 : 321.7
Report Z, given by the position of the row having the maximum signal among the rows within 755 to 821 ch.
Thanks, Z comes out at 776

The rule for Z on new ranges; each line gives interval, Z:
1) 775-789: 776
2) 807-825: 808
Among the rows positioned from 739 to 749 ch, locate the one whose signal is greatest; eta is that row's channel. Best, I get 744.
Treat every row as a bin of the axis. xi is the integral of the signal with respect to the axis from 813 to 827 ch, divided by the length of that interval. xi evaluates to 290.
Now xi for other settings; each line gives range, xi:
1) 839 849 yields 309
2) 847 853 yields 312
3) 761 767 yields 307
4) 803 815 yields 299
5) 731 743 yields 318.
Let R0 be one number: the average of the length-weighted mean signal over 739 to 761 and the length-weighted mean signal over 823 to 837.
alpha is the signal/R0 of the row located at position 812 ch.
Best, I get 0.96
